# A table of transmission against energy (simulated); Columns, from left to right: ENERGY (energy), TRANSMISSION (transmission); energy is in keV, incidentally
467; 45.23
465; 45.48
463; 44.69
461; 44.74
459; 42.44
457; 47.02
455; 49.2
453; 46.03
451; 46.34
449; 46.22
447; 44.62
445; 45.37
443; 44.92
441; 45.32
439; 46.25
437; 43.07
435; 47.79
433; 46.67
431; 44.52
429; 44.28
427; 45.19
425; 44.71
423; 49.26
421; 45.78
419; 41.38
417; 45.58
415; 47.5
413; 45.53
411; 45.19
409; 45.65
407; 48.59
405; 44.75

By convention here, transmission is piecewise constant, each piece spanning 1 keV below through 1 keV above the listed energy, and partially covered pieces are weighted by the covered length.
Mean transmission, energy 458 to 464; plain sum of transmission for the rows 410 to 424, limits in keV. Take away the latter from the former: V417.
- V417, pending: -276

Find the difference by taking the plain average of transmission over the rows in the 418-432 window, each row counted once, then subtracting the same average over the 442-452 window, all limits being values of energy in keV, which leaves -0.48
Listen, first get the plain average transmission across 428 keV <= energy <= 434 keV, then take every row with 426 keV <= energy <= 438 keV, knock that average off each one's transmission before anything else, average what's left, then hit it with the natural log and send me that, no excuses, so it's -2.3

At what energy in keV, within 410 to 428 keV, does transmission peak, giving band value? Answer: 423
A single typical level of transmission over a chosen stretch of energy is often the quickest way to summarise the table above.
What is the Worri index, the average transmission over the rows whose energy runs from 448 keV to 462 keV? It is 46.0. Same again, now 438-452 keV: 45.6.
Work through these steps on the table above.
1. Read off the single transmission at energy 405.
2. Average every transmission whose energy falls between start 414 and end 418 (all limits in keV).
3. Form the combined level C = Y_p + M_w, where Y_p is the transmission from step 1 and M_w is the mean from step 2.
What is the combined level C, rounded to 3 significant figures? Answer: 91.3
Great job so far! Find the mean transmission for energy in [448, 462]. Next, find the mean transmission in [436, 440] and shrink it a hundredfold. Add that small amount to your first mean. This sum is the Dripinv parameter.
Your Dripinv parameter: 46.4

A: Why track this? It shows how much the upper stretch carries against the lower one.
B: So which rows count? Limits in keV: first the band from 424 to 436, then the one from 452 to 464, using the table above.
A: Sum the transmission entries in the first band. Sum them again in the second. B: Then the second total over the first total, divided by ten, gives 0.1004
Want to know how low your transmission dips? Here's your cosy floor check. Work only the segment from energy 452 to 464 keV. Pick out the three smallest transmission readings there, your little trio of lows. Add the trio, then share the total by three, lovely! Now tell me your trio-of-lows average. 44.0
